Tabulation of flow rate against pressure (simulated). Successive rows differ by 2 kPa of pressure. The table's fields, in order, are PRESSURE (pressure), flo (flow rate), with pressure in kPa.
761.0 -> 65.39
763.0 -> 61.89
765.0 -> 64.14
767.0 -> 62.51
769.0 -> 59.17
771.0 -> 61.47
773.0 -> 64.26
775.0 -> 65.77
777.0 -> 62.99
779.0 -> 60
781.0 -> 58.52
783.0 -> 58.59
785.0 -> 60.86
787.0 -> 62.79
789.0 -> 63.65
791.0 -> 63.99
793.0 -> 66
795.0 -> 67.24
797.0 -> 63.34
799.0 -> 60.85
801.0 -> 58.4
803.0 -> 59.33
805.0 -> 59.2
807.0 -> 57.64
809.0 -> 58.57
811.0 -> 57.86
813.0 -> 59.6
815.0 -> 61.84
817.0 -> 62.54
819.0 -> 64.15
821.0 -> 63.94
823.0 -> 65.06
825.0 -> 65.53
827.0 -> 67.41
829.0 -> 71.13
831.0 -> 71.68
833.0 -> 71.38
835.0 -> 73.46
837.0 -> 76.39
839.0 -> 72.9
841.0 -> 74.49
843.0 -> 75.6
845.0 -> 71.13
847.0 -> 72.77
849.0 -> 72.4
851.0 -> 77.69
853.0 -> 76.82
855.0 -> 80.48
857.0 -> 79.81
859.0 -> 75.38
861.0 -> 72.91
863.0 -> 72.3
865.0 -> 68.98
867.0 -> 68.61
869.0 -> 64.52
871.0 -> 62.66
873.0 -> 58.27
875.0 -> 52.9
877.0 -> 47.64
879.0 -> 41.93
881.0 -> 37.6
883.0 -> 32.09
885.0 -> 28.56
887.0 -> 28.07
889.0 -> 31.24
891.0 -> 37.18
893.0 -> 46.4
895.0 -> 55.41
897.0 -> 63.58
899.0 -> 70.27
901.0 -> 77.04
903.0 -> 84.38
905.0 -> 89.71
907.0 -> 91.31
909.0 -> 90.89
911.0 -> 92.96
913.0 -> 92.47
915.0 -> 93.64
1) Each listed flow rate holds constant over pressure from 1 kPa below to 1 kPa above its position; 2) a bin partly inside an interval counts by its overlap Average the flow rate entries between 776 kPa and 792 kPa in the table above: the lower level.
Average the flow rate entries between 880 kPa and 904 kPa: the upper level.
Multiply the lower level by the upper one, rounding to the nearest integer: 3029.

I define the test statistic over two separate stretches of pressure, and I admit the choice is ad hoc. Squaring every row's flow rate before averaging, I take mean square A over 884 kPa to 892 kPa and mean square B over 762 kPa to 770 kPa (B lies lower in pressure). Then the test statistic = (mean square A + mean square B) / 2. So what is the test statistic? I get 2414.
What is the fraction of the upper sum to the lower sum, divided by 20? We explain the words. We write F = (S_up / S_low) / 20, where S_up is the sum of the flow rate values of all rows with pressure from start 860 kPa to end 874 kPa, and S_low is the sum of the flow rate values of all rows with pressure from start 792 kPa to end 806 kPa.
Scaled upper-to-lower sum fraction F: 0.054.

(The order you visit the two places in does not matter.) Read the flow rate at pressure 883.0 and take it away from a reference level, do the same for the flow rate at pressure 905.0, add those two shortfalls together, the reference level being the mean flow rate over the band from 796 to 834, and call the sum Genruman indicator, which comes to 4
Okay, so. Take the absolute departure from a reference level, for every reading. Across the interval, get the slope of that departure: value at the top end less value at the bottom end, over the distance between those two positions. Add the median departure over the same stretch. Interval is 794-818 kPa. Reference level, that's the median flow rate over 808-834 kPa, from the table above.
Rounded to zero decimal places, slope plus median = 5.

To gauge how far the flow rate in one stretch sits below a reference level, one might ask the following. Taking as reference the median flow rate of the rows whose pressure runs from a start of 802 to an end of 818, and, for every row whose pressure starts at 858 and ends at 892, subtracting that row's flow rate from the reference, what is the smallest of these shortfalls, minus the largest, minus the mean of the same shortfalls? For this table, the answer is -55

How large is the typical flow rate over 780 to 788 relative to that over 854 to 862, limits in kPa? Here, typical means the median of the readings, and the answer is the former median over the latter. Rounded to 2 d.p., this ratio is 0.77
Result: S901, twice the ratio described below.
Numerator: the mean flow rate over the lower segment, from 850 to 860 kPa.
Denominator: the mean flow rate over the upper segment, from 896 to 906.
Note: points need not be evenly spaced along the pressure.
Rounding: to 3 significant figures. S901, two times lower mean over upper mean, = 2.03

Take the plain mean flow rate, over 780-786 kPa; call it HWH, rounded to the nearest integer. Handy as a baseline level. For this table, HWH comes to 59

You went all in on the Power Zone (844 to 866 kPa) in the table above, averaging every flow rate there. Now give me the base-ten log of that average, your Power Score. 1.87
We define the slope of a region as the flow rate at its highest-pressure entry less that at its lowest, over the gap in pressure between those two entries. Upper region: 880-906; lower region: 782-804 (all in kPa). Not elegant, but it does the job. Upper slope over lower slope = 59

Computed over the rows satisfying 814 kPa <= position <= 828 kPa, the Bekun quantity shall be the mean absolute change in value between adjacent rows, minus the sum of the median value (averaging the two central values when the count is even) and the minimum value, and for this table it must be -125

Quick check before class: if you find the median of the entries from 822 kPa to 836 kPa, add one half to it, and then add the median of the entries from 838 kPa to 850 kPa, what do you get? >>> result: 144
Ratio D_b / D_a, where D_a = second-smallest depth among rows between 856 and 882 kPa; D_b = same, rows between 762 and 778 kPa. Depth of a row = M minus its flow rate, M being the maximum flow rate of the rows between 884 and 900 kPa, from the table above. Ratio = -1.2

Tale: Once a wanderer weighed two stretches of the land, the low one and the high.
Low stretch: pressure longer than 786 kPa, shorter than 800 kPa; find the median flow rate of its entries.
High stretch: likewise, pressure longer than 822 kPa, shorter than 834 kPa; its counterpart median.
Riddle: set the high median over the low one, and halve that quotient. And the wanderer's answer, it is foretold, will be 0.544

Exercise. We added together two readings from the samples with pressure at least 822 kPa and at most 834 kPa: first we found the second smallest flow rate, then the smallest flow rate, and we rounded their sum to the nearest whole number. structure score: 131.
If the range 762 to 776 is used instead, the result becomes 121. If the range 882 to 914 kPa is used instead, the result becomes 57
